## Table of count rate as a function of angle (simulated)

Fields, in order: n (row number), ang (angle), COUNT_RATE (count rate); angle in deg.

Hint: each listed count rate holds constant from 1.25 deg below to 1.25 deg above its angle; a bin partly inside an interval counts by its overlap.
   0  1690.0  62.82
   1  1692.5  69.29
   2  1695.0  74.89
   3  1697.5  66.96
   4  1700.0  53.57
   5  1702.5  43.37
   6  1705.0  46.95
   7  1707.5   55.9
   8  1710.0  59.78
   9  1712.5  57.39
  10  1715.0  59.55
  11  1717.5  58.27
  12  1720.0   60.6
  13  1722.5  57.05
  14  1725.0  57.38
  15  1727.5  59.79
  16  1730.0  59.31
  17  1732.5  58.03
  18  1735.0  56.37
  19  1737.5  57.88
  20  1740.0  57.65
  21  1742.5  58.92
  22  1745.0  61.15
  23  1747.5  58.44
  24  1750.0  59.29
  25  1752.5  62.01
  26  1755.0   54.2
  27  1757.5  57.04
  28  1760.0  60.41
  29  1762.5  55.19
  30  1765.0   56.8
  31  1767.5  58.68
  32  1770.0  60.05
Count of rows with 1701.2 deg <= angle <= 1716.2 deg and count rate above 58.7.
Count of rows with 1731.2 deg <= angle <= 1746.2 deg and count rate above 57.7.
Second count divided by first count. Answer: 2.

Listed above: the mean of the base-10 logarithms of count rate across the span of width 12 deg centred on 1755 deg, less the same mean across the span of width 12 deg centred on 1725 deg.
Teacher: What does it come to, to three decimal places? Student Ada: -0.002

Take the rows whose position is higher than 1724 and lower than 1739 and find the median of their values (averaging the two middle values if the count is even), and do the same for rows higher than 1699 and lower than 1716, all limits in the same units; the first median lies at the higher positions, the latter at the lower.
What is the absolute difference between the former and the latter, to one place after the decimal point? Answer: 2.1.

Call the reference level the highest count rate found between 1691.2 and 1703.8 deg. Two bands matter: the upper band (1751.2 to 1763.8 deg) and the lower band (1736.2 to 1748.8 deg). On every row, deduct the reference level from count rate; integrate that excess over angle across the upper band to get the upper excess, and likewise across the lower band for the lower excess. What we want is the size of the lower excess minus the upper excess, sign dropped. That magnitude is 13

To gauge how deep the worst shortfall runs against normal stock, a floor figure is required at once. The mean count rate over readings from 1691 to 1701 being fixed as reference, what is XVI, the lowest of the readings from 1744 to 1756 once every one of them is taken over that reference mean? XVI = 0.82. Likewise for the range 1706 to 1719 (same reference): 0.84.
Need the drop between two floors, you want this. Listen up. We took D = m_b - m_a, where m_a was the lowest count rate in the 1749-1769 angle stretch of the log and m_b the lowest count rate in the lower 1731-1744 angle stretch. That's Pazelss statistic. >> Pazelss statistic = 2.2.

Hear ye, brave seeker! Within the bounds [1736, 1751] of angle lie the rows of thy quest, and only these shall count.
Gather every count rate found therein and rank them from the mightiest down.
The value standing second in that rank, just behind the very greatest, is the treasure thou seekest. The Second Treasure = 59.29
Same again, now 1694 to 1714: 66.96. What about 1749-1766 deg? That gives 60.41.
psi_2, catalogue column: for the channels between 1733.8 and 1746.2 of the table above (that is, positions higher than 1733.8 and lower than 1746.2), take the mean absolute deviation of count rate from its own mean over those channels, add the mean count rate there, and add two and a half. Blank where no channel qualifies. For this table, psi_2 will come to 62.2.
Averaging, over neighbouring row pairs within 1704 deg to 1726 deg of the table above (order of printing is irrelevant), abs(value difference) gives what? 3.1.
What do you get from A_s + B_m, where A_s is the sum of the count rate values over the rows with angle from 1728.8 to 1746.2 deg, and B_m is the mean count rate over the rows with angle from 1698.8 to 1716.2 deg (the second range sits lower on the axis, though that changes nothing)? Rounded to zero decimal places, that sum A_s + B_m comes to 463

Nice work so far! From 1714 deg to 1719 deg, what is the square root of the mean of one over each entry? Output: 0.130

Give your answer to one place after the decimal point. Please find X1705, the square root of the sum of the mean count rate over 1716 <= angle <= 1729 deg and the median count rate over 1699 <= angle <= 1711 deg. 10.6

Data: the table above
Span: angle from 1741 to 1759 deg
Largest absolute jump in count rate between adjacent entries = 7.8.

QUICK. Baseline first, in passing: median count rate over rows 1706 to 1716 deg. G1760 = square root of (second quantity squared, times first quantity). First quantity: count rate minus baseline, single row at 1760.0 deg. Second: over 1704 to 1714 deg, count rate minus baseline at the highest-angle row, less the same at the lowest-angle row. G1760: 15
